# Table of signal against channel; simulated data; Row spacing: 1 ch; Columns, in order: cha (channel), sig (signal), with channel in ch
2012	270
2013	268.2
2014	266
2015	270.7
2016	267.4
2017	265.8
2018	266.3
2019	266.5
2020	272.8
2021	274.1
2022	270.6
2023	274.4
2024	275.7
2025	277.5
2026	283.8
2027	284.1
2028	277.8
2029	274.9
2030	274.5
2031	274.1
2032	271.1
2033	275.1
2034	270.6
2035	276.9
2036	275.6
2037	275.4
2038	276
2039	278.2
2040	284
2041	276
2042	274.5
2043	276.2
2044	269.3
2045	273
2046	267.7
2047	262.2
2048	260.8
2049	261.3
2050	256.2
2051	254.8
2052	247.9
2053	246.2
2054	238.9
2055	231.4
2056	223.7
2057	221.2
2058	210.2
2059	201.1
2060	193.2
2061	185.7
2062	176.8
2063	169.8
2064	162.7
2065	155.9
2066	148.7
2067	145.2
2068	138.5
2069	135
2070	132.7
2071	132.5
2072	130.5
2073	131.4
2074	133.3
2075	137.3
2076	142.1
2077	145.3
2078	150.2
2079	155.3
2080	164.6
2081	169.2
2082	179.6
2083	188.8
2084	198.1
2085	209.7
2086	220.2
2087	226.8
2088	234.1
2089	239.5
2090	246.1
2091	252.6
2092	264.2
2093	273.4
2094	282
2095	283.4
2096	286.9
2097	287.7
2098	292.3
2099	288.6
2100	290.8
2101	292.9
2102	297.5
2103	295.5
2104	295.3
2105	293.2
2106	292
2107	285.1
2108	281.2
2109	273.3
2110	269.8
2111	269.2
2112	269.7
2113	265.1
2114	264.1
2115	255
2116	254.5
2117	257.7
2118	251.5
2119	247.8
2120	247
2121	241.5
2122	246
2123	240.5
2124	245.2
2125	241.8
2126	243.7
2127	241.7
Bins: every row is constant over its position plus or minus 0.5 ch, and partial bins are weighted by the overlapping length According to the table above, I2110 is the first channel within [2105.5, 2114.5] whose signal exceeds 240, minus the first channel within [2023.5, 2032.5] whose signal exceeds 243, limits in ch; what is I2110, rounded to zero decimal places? 82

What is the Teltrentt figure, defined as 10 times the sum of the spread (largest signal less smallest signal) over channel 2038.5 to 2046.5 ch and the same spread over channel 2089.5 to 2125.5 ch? 733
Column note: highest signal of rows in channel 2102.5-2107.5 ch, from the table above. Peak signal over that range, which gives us 295.5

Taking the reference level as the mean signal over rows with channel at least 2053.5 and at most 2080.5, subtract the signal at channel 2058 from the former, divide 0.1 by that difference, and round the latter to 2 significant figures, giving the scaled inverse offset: -0.0023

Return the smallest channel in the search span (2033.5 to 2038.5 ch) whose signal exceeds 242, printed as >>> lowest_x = 2034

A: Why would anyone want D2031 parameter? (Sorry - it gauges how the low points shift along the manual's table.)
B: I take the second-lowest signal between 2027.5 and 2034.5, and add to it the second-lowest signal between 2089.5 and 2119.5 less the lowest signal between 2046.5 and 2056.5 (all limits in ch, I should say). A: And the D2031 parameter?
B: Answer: 295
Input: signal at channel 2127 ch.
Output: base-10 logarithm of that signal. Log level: 2.38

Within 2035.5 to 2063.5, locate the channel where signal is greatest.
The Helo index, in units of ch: 2040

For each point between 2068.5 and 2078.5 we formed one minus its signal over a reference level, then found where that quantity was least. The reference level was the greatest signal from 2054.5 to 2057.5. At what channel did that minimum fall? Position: 2078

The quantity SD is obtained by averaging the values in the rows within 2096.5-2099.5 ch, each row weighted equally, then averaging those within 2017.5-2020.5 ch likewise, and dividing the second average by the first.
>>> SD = 0.93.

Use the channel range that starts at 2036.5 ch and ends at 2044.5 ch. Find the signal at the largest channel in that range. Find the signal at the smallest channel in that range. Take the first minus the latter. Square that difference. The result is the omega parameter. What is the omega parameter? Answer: 37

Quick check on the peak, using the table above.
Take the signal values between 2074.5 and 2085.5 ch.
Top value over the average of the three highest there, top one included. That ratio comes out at 1.05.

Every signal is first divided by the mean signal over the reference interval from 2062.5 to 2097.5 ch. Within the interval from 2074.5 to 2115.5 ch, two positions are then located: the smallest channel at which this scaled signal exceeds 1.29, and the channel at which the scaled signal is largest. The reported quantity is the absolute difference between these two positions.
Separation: 12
